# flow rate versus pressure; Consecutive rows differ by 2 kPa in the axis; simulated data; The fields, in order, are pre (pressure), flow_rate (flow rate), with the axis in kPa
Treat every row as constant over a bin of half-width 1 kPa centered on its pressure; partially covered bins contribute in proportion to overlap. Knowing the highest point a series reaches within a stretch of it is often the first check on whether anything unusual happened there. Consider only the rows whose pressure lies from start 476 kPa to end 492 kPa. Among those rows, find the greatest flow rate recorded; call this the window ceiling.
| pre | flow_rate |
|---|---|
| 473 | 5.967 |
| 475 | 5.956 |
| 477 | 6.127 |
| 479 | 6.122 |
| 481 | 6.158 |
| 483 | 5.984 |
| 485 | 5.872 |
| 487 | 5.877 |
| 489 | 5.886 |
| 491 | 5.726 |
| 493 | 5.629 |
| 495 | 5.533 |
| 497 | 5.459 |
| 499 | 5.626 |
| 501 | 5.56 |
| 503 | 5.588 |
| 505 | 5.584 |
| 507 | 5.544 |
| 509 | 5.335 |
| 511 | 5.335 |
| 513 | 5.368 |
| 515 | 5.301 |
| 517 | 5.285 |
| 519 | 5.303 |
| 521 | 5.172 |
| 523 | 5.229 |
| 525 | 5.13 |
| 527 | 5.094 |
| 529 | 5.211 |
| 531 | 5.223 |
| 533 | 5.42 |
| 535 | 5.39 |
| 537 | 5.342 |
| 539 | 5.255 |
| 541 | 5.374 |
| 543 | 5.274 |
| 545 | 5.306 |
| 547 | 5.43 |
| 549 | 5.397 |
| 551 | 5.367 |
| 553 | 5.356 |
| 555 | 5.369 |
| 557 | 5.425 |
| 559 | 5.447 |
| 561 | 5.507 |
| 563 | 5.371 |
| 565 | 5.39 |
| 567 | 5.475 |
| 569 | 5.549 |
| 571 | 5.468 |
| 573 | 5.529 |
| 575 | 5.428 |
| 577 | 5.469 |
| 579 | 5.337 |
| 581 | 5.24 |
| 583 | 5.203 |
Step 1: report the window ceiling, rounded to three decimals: 6.158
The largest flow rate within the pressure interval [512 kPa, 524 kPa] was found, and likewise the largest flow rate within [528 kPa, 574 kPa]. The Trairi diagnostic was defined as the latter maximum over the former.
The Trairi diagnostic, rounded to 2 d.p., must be 1.03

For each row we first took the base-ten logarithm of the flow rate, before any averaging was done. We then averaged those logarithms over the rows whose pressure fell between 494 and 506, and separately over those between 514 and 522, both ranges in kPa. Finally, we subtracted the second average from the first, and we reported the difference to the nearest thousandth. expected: 0.024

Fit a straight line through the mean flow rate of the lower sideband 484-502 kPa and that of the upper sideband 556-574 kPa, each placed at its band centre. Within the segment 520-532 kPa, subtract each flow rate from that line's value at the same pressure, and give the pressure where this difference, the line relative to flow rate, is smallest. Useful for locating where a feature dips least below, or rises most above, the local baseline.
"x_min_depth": 531 kPa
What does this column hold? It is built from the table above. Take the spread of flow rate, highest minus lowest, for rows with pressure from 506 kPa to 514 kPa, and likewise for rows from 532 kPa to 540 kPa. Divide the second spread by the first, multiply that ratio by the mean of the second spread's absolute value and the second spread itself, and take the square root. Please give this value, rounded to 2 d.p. 0.36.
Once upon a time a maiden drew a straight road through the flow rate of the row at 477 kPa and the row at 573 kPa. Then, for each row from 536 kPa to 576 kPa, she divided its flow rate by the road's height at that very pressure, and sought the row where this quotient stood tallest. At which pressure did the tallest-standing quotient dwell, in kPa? 573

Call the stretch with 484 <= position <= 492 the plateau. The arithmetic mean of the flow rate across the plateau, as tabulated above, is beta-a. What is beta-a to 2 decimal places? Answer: 5.84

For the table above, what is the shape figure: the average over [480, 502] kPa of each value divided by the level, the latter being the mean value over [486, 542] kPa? 1.06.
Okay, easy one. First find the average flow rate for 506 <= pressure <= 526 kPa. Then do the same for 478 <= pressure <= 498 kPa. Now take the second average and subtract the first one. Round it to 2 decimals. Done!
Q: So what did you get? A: 0.52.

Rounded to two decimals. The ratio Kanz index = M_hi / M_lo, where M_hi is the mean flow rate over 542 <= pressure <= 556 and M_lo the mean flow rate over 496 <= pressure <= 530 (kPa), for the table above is 1.00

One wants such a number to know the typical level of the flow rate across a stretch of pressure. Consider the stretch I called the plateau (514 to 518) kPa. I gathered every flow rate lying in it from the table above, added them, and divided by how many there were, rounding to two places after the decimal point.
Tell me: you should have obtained 5.29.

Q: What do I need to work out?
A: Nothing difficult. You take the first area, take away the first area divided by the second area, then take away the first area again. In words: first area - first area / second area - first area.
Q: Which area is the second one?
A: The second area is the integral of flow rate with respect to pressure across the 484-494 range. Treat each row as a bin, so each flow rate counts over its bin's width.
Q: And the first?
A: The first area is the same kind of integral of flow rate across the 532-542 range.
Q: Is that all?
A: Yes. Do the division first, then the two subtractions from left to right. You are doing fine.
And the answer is -0.92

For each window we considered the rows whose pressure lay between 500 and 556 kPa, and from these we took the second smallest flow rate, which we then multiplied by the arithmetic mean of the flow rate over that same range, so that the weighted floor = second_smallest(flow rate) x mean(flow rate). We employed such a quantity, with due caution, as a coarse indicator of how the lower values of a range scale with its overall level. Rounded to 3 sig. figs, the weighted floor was 27.4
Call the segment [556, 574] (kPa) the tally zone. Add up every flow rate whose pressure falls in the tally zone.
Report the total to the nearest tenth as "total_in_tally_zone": 49.2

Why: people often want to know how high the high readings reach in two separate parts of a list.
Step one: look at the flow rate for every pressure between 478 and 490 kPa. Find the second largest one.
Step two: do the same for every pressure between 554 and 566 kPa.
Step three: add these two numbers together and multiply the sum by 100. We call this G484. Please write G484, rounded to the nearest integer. 1157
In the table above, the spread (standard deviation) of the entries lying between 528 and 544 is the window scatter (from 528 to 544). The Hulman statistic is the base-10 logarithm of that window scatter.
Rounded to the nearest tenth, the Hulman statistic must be -1.1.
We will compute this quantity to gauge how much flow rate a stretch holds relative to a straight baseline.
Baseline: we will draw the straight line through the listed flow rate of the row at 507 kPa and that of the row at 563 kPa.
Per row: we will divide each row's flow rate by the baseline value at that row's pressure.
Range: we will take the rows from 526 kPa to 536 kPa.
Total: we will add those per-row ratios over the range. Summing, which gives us 4.8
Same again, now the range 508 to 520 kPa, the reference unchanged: 5.8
